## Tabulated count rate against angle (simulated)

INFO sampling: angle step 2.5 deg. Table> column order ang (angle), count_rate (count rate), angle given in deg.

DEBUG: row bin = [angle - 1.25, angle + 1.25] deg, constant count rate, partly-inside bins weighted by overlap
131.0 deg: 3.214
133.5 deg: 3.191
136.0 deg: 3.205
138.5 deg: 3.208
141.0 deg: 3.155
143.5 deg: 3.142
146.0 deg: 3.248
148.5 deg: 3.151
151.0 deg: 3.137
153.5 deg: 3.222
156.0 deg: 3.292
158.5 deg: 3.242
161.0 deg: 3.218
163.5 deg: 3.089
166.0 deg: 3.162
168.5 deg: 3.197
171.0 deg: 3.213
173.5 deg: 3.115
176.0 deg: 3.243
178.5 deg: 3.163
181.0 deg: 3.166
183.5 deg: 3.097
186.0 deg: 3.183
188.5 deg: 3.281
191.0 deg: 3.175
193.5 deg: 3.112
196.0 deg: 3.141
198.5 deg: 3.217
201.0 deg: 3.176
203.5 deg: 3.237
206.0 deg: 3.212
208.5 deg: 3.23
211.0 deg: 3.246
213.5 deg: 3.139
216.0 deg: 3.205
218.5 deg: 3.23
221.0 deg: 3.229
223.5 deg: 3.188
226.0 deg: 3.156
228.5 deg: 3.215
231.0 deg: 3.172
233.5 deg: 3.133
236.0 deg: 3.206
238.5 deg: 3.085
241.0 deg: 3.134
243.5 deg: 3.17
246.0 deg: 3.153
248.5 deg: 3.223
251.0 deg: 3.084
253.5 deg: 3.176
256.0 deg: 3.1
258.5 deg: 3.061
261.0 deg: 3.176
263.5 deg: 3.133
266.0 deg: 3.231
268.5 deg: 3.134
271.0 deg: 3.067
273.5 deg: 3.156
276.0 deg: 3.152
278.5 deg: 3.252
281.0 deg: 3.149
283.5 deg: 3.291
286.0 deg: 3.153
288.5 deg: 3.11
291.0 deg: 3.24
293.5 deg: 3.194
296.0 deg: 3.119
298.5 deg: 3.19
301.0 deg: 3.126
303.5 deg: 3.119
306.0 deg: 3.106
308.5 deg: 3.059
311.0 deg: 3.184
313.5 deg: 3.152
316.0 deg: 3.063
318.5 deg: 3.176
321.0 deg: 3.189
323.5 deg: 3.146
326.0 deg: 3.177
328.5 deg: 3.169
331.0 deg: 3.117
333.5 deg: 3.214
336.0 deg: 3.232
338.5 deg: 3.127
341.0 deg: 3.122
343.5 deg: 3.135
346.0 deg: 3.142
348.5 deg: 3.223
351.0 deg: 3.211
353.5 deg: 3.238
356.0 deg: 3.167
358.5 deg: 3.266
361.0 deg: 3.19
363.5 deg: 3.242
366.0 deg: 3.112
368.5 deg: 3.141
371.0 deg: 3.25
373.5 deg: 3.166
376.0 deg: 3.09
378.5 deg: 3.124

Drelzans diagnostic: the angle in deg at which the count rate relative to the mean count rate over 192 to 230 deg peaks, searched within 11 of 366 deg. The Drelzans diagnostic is 358.5 deg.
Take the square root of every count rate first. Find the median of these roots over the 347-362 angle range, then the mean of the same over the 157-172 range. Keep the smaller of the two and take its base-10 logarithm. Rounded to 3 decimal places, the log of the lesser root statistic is 0.252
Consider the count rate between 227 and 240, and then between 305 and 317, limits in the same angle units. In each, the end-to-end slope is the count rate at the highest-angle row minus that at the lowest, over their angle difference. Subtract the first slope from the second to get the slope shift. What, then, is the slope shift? 0.0087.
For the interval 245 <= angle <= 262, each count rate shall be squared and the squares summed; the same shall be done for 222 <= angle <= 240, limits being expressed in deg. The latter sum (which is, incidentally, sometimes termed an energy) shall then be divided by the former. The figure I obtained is 1.02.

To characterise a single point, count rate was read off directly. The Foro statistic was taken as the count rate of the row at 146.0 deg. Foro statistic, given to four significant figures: 3.248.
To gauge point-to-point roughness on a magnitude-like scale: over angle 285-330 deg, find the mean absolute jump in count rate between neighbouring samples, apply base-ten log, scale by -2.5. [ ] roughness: 3.1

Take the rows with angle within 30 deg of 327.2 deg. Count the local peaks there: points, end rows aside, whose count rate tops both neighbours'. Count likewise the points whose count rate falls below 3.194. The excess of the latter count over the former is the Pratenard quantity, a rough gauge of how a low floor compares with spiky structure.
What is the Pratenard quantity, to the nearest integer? 13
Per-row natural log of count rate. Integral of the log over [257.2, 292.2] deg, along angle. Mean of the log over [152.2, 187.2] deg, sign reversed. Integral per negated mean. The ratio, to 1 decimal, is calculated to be -34.8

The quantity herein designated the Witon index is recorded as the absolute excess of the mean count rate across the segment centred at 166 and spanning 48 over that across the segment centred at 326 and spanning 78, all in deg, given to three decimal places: 0.021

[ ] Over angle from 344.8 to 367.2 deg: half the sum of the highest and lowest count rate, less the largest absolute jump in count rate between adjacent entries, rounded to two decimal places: 3.06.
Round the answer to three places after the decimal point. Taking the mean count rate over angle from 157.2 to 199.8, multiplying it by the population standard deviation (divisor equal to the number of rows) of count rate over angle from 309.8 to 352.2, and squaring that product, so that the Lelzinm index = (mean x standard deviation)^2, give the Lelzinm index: 0.019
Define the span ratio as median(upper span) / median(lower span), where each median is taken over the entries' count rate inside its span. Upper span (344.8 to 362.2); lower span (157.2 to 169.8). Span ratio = 1.00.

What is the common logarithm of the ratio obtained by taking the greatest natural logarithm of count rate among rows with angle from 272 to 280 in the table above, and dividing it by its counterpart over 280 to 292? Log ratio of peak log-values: -0.004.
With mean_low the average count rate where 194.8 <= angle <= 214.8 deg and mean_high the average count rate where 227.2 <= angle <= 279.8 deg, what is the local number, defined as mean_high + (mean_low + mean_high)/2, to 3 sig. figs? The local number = 6.33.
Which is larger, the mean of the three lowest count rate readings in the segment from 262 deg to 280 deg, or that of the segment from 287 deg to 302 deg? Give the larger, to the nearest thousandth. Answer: 3.118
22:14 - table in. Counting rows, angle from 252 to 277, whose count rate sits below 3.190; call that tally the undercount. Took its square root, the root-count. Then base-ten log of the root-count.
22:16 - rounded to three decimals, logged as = 0.477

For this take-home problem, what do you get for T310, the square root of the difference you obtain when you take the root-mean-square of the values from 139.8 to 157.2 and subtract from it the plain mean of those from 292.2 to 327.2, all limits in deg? 0.22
